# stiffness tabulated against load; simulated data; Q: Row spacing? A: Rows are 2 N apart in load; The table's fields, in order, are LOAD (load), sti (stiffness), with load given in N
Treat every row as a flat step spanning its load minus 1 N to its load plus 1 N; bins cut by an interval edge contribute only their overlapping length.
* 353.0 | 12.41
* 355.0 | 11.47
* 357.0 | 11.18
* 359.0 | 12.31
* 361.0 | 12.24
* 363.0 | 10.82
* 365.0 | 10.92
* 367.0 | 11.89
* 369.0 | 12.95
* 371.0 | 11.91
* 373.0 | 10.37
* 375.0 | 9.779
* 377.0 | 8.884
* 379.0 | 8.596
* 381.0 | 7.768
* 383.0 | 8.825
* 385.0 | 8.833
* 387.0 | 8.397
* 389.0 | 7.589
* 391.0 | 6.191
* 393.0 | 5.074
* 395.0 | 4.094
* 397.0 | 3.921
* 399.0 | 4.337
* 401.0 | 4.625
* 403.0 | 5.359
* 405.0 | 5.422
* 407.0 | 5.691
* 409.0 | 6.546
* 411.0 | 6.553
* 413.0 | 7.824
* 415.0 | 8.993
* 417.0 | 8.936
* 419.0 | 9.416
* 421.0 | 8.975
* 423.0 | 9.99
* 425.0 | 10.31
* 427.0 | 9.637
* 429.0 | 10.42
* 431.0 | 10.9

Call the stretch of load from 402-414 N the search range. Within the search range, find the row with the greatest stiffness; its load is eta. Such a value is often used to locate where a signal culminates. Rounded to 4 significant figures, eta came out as 413.0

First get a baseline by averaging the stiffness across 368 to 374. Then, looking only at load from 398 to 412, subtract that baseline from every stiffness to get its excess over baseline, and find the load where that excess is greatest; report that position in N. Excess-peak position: 411.0 N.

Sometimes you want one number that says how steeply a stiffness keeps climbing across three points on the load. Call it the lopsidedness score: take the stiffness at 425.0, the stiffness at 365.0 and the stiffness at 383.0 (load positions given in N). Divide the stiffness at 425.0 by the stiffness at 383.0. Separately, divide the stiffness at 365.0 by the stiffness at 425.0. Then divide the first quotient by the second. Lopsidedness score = 1.10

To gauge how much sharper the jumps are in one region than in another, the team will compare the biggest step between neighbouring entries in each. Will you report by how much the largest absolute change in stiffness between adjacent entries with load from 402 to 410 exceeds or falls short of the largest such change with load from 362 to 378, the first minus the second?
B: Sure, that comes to -0.7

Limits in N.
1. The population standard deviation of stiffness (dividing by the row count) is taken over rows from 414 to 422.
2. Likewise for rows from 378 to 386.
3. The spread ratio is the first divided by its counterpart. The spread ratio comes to 0.4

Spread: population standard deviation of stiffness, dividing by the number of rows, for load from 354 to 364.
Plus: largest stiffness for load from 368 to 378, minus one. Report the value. 13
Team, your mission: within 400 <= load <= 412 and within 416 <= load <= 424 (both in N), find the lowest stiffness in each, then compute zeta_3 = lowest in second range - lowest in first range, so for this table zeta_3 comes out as 4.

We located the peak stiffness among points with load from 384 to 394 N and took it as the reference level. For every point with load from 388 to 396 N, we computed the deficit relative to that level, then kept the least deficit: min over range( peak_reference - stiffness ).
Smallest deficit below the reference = 1.2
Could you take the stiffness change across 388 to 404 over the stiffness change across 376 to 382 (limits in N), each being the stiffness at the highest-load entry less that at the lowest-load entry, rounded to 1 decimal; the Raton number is 2.0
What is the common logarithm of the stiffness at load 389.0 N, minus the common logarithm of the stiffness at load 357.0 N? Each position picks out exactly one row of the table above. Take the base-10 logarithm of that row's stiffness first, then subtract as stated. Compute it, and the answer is -0.2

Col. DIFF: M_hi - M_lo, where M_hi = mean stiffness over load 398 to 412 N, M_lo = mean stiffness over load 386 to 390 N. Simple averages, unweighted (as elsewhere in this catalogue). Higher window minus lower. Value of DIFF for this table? -2.5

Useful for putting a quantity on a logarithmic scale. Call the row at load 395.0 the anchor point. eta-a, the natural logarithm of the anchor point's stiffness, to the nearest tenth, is 1.4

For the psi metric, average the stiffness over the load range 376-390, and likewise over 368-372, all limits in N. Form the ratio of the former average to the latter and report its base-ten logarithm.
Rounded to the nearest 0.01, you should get -0.17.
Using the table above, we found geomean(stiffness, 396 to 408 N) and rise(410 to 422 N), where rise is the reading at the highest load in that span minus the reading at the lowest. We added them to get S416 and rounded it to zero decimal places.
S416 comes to 7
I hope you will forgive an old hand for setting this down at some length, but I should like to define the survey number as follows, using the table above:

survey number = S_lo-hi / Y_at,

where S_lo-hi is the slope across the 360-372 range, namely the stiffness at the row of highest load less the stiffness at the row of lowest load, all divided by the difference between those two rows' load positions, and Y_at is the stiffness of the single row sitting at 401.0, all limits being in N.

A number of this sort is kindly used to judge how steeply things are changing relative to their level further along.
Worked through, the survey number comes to -0.007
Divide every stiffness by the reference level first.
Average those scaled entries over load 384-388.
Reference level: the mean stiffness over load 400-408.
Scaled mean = 1.6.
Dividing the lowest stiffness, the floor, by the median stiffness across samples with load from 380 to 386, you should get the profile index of 0.88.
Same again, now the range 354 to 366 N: 0.96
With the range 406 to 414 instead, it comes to 0.87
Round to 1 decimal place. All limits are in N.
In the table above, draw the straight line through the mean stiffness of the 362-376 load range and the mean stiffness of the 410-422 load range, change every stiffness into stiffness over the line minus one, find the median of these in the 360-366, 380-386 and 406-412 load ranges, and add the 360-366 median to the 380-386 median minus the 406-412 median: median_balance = 0.1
